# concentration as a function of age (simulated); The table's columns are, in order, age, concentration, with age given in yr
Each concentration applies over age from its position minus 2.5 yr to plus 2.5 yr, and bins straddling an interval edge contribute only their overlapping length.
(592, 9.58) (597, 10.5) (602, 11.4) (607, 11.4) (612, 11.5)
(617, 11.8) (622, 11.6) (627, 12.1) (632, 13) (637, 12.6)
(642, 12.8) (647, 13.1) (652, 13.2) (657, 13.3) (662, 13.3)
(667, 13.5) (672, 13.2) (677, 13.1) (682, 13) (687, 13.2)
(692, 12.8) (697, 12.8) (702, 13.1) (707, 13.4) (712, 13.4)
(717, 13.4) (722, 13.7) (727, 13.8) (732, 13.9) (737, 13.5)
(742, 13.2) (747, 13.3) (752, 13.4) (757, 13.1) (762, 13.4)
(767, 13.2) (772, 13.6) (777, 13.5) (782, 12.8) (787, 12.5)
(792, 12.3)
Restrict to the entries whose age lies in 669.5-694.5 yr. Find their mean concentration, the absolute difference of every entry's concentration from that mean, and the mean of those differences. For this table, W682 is 0.13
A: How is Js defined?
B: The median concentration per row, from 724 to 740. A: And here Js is 13.8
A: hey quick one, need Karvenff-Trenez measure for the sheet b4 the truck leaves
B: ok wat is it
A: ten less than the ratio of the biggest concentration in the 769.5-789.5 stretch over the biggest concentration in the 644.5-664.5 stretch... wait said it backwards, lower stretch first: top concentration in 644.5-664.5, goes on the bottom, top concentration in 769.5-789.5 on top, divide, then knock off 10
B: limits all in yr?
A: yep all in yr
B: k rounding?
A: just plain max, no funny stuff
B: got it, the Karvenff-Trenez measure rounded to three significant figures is -8.98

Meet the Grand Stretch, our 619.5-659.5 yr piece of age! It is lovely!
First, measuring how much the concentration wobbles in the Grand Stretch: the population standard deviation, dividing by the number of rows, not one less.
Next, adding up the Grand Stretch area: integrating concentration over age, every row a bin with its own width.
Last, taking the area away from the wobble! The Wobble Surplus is -508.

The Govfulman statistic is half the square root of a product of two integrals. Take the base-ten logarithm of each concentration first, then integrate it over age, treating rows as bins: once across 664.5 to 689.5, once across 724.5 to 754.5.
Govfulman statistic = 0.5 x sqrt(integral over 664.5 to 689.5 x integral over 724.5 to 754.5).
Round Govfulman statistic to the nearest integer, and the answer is 15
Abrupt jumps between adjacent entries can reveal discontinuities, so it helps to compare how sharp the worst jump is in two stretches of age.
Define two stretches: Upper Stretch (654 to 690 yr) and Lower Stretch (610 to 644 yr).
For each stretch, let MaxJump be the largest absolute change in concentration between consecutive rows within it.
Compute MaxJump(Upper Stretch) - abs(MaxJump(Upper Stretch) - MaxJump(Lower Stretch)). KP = -0.3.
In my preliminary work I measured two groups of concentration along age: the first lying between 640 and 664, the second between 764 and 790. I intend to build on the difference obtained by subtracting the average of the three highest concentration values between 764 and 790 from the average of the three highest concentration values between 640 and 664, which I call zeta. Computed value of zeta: -0.17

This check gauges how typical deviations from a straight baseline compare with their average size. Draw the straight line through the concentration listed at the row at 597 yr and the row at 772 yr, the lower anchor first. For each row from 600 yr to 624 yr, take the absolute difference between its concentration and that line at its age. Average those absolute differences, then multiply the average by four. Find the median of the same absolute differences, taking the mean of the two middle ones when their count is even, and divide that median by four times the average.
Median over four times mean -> 0.237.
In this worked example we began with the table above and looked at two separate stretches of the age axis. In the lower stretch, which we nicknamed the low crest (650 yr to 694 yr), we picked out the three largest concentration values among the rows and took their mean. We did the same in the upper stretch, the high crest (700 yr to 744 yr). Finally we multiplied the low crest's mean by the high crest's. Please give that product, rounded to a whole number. 184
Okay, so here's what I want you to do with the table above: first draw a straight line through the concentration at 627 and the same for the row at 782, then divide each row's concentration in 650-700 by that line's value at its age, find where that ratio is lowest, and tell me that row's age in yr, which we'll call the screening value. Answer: 697 yr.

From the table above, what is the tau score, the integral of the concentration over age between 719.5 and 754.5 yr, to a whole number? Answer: 474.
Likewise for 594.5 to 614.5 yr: 224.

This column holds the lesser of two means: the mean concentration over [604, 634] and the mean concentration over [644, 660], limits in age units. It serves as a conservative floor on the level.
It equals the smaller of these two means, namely 11.9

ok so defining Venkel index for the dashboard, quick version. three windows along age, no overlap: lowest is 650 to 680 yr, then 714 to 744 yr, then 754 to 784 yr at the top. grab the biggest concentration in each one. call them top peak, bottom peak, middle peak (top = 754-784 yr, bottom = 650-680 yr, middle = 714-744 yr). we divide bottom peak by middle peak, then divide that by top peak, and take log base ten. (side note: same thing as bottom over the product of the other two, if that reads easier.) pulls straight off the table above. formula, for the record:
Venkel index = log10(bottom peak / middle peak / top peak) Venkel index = -1.146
